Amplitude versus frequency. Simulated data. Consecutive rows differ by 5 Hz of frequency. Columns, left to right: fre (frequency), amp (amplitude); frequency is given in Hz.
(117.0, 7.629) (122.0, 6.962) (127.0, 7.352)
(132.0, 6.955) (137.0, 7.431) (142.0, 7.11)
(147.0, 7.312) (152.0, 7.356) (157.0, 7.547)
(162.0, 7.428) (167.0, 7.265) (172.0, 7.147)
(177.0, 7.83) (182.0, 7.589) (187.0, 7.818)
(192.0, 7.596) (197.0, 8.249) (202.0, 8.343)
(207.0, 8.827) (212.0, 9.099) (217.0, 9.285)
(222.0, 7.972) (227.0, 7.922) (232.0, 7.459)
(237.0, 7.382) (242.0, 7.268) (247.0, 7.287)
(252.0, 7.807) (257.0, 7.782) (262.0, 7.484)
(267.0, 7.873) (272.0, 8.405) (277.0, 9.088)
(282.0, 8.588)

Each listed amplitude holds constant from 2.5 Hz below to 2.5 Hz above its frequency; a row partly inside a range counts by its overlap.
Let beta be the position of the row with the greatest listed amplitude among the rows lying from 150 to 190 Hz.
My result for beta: 177.0 Hz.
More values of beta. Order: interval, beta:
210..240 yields 217.0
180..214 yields 212.0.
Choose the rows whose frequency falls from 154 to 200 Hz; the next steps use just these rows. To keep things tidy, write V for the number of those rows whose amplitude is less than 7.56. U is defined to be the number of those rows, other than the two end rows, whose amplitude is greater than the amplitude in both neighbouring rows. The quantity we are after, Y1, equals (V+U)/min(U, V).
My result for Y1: 3.0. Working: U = 2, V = 4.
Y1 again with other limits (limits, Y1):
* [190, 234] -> 2.0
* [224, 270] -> 6.0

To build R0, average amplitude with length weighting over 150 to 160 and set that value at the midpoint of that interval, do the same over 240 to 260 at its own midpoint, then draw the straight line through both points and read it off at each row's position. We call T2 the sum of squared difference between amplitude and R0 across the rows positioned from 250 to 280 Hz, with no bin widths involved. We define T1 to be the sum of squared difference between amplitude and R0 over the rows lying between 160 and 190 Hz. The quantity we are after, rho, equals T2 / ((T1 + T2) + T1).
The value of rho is 0.8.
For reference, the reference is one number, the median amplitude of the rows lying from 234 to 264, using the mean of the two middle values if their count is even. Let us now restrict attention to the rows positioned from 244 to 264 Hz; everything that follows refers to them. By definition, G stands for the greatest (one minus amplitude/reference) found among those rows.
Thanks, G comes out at 0.02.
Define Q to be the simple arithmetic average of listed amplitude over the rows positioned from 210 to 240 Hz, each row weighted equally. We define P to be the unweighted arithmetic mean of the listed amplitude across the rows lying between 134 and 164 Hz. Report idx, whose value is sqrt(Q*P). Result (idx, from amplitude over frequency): 7.76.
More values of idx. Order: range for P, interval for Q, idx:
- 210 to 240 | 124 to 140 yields 7.70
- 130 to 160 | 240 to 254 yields 7.37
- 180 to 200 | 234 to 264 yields 7.66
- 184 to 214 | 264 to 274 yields 8.23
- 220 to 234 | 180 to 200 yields 7.80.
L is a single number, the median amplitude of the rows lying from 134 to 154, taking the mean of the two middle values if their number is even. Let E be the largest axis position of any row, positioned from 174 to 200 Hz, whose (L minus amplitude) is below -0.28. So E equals 197.0 Hz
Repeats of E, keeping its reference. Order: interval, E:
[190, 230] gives 227.0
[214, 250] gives 227.0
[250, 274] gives 272.0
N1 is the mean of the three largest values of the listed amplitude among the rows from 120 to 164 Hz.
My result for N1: 7.47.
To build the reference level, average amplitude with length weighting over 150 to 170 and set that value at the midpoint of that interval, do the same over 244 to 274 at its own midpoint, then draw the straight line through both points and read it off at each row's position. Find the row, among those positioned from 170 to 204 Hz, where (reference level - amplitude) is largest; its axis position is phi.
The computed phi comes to 172.0 Hz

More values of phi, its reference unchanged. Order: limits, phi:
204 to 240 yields 237.0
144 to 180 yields 172.0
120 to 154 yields 132.0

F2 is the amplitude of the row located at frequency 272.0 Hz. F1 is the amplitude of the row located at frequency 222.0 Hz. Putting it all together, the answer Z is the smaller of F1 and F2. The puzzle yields 8.0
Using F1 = 7.972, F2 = 8.405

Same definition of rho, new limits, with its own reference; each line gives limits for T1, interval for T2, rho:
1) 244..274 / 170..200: 0.3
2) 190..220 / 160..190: 0.0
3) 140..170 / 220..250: 0.6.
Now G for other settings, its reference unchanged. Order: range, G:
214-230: -0.07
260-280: -0.01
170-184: 0.04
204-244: 0.02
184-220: -0.02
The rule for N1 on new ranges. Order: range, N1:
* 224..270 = 7.87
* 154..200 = 7.97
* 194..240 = 9.07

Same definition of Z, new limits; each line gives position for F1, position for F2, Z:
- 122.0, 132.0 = 7.0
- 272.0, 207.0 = 8.4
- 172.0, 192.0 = 7.1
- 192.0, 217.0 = 7.6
